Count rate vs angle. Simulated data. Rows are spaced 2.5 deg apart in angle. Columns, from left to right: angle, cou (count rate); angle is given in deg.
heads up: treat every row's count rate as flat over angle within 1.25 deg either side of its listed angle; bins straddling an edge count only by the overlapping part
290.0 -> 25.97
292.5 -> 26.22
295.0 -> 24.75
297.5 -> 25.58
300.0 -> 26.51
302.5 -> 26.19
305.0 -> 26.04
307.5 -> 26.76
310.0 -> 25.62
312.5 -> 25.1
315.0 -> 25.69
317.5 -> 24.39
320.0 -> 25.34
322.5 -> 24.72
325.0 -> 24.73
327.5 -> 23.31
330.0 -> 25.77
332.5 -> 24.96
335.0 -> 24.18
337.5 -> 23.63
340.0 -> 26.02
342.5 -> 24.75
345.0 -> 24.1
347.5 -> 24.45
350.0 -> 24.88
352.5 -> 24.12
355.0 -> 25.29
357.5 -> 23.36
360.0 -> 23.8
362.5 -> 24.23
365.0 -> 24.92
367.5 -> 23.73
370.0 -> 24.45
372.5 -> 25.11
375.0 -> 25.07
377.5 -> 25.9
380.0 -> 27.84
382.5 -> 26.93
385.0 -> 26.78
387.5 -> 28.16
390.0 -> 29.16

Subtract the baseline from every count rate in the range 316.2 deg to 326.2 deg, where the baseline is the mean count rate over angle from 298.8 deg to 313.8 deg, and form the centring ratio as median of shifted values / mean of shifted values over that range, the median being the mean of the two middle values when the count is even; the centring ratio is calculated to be 1.06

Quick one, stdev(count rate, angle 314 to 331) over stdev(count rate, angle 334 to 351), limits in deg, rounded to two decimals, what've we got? 1.12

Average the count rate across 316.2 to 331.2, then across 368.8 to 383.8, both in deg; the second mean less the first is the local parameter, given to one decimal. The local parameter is 1.2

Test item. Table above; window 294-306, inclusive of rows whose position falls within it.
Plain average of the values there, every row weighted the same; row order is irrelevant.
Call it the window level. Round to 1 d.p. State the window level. 25.8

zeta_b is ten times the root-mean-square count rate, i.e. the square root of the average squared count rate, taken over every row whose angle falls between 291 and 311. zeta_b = 260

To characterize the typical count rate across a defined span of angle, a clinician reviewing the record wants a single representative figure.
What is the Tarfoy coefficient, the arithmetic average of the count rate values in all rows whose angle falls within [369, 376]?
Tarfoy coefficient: 24.9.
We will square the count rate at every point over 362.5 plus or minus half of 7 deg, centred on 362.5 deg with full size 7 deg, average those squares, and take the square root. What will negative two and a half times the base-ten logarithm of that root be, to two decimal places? -3.46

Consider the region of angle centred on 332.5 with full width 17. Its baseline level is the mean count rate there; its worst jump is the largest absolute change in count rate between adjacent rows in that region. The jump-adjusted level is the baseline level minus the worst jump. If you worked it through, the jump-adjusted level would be 22.2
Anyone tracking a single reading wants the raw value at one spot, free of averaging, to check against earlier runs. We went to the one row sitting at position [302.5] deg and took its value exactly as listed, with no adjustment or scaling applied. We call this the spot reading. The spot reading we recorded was 26.19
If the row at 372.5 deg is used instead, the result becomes 25.11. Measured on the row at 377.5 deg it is 25.9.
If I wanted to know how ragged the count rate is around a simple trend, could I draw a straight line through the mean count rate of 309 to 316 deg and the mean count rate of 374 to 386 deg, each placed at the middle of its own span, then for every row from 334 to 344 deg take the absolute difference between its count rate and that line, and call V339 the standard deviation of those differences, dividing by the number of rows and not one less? 0.77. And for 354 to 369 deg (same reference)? 0.70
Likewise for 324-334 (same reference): 0.85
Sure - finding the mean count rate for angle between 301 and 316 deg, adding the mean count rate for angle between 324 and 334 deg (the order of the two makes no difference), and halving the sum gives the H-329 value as 25.3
